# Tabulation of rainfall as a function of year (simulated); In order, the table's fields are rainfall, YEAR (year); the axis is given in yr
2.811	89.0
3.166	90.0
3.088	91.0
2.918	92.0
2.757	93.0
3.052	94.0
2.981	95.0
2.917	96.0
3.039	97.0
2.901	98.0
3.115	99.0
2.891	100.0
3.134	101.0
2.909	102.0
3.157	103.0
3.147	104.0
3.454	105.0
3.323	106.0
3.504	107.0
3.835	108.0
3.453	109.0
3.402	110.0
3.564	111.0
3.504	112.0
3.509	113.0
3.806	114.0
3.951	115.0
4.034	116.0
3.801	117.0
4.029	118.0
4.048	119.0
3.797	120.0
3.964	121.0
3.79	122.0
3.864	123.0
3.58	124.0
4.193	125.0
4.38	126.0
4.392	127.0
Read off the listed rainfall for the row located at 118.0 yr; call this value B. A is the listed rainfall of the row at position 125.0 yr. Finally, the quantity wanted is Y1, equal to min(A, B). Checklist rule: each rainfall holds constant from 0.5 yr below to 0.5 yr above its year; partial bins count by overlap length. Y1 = 4.0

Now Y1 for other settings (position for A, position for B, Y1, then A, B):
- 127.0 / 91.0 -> 3.1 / 4.392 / 3.088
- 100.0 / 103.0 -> 2.9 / 2.891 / 3.157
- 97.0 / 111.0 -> 3.0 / 3.039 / 3.564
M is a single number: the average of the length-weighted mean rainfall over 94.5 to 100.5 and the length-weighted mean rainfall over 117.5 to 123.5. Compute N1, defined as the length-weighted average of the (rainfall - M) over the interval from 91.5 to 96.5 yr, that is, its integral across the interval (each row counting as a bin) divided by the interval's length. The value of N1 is -0.5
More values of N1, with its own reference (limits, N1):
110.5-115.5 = 0.2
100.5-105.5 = -0.3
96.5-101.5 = -0.4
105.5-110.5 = 0.1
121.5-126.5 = 0.5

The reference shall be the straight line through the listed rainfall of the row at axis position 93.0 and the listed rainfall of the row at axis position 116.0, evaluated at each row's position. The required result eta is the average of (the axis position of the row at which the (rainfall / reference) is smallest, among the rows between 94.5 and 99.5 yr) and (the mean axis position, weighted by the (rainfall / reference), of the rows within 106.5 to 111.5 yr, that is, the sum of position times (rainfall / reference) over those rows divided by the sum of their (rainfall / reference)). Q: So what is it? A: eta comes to 103.5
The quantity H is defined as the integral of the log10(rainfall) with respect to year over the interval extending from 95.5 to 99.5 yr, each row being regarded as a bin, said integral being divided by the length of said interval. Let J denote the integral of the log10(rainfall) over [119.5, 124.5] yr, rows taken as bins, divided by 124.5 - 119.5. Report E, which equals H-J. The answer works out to -0.10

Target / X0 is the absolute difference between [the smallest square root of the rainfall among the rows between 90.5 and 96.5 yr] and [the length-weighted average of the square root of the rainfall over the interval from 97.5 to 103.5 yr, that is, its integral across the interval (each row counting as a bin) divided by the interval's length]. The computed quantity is 0.08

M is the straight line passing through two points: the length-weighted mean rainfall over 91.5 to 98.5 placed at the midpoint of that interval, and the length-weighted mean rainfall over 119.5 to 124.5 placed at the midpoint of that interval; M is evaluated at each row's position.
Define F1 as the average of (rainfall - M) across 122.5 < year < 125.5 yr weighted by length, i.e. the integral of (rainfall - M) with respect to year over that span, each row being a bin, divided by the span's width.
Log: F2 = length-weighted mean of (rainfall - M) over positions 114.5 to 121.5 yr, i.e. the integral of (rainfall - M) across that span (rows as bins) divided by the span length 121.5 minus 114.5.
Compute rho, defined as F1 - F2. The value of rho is -0.26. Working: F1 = 0.02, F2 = 0.27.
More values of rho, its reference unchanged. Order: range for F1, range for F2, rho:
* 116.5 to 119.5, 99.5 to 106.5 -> 0.34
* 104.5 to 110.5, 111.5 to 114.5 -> 0.06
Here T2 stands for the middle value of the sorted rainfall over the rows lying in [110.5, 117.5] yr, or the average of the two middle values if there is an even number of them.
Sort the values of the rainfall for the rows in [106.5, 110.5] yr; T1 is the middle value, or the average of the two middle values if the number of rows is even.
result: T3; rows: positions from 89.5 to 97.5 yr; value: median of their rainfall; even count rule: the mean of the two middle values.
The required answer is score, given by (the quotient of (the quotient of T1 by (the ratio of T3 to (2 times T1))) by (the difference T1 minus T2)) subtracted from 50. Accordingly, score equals 75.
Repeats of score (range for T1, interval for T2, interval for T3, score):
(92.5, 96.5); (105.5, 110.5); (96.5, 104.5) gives 61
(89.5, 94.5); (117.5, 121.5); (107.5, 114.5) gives 56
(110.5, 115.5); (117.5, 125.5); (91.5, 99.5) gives 75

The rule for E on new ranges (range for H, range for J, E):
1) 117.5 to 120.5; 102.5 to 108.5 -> 0.07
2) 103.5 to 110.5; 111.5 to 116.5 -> -0.04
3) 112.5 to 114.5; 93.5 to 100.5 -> 0.09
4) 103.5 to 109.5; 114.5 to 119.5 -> -0.06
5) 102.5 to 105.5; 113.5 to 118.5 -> -0.08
